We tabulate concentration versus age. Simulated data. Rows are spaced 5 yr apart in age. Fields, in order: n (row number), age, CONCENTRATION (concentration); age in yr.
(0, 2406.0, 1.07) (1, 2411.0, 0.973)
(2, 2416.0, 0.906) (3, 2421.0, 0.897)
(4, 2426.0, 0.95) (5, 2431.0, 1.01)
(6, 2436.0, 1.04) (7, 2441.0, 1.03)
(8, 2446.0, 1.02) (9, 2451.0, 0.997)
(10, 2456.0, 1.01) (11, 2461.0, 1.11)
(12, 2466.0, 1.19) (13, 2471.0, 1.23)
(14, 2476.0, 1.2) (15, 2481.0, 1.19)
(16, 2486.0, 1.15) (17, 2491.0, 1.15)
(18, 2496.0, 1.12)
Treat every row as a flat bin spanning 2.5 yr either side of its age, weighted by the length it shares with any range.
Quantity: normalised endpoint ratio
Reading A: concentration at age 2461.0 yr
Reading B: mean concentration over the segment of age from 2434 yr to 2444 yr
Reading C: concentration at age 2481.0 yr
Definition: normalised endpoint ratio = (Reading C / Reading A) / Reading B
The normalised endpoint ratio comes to 1.04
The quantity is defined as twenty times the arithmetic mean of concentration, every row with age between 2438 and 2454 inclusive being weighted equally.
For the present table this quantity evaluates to 20.3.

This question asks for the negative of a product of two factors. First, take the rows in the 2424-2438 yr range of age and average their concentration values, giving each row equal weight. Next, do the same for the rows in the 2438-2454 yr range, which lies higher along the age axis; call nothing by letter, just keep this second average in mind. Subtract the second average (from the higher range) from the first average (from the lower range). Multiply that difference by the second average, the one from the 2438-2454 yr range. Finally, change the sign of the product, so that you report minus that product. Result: 0.016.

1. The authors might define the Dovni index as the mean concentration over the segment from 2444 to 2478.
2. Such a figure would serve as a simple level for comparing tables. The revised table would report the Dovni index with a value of 1.11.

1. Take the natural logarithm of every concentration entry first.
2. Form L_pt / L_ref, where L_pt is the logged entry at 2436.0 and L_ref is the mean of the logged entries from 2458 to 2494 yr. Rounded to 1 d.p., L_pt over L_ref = 0.2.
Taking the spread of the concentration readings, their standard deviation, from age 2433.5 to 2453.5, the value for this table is 0.02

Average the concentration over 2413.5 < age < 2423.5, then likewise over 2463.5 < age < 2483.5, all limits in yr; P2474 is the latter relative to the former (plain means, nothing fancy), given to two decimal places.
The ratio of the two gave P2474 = 1.33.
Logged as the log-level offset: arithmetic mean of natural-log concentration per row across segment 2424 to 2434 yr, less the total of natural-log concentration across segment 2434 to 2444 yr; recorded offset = -0.1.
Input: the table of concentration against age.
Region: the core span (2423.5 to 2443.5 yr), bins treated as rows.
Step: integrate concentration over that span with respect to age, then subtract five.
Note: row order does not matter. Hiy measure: 15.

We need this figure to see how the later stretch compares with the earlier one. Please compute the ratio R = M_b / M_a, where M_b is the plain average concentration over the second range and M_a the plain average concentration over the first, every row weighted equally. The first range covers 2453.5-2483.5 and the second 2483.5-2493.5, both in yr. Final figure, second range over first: 1.00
